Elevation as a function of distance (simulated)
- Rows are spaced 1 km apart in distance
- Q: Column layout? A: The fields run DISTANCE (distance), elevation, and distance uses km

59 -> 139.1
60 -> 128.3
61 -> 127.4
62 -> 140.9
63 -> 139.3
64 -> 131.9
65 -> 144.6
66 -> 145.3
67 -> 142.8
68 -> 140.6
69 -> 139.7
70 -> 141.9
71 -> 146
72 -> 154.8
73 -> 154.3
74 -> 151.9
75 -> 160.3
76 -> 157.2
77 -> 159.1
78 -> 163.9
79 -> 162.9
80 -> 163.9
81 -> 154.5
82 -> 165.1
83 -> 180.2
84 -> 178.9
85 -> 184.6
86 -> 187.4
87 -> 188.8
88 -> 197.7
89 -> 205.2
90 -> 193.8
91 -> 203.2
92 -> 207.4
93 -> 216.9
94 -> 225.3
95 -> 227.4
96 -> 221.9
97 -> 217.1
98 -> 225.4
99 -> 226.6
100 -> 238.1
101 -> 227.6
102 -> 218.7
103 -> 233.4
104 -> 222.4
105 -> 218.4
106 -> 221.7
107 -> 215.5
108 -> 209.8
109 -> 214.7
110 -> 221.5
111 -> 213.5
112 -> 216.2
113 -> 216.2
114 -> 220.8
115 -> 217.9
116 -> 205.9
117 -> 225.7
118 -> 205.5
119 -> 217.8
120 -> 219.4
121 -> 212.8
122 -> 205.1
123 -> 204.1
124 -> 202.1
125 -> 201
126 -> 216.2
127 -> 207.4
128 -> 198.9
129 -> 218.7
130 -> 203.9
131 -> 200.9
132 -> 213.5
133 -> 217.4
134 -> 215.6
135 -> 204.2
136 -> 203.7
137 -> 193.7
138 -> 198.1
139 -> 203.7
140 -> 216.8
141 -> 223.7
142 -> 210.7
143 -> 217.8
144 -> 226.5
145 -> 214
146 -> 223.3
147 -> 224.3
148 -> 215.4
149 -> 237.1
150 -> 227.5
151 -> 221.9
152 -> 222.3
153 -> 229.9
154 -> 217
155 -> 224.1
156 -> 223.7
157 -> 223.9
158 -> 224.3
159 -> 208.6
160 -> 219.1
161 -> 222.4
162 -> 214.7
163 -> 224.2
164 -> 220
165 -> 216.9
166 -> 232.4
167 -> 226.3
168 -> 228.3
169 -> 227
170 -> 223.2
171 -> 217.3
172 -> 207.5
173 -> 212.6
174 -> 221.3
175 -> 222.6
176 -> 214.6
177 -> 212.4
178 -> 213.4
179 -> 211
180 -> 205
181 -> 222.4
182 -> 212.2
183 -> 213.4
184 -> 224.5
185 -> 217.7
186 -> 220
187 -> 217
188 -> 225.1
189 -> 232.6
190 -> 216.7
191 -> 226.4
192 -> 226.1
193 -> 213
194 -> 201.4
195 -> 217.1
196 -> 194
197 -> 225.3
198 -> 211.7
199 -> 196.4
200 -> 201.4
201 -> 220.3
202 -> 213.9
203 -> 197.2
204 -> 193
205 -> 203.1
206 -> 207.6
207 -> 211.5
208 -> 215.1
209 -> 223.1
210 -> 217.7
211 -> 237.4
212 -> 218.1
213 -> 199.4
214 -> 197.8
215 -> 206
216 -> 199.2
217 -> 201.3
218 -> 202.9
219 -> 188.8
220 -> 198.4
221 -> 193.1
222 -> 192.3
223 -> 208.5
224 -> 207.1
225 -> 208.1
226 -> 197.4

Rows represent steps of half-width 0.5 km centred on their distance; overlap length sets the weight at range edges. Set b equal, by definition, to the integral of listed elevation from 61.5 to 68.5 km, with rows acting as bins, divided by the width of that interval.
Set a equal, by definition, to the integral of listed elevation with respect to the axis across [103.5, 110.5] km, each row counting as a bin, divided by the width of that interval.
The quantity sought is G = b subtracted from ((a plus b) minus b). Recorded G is 77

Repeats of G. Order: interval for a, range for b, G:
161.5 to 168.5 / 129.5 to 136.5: 15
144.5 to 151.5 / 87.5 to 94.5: 16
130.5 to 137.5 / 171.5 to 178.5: -8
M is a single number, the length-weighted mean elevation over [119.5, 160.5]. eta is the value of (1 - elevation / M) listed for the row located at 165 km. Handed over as -0.011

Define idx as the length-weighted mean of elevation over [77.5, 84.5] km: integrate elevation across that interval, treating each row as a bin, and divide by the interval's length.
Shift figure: 167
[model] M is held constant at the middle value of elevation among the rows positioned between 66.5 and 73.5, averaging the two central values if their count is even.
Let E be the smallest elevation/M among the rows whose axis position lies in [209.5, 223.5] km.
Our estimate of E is 1.32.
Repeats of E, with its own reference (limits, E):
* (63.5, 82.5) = 0.92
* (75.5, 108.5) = 1.08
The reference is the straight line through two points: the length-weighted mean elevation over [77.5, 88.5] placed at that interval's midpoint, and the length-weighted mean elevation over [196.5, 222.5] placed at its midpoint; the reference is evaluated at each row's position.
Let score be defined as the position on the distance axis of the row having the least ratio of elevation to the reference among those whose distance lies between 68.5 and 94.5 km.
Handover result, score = 69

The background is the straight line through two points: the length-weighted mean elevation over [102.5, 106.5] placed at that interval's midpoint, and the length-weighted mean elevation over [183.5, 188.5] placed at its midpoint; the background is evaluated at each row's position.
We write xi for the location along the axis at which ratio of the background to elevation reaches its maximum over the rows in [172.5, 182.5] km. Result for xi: 180 km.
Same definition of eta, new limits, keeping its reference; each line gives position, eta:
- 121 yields 0.008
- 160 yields -0.022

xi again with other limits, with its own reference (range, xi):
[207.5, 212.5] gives 208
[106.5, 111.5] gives 108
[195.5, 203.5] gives 196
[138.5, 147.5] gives 139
